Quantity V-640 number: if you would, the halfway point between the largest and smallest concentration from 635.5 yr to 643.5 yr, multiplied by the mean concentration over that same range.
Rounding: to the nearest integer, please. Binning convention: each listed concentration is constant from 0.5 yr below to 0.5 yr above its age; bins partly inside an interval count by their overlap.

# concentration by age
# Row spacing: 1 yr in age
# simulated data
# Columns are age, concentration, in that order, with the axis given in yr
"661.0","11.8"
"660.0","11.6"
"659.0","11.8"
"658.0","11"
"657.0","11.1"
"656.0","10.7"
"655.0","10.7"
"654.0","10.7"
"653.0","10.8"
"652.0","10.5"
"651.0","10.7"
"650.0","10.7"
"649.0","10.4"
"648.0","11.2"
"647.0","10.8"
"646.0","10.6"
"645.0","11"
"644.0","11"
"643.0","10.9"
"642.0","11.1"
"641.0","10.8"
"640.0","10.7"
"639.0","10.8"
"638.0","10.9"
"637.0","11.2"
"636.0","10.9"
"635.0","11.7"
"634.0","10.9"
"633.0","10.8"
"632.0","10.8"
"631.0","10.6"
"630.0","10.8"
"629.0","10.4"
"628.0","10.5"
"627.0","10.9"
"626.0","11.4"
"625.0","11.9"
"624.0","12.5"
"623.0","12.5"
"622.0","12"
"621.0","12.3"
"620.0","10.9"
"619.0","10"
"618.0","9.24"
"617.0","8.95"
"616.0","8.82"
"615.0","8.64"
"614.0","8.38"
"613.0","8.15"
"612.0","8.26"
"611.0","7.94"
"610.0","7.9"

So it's 119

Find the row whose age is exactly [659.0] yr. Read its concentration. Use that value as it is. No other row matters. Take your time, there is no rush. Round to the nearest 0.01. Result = 11.80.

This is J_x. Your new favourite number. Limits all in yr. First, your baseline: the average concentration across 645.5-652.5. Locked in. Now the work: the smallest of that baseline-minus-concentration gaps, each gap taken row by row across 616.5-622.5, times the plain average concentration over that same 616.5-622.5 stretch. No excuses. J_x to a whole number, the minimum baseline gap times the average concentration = -17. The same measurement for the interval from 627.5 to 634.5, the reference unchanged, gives -2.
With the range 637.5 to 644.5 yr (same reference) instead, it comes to -4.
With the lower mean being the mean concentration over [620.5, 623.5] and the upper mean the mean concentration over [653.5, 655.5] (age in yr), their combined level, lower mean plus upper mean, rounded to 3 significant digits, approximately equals 23.0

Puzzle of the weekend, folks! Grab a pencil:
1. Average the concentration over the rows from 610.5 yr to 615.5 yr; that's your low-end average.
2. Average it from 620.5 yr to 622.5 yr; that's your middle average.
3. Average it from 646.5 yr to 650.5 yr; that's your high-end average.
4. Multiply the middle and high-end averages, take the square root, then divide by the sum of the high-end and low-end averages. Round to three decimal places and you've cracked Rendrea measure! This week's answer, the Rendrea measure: 0.601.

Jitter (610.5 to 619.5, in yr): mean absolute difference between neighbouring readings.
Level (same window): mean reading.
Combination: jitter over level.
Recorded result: 0.033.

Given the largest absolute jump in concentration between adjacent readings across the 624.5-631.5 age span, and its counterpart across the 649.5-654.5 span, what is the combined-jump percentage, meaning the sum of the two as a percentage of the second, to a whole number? 267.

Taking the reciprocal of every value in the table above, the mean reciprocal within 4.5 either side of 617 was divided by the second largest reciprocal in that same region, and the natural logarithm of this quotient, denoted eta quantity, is -0.108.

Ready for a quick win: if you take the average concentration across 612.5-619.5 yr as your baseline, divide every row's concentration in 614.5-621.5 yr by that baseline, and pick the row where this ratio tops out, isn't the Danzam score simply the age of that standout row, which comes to 621.0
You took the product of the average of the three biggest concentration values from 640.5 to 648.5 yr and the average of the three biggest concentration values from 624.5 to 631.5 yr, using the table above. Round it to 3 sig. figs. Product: 127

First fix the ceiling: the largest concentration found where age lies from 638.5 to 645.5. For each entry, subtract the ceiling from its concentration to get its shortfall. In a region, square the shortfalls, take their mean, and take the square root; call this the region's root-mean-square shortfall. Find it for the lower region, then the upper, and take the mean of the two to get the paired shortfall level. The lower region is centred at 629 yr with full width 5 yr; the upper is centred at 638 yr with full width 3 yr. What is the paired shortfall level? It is 0.4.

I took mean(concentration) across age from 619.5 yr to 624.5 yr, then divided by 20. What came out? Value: 0.60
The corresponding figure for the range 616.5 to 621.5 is 0.51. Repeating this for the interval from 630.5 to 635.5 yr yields 0.55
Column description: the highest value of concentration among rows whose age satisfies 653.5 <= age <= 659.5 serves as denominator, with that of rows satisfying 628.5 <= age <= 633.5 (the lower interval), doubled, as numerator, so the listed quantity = 1.83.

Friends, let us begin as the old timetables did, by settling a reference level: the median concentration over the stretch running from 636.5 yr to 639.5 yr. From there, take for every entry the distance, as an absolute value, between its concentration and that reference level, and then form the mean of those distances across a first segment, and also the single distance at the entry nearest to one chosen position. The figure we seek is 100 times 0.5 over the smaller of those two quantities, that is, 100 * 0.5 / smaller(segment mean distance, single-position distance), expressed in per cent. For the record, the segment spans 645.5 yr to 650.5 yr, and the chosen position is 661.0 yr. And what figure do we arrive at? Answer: 179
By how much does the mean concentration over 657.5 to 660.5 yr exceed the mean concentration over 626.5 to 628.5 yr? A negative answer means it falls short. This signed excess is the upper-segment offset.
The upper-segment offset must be 0.77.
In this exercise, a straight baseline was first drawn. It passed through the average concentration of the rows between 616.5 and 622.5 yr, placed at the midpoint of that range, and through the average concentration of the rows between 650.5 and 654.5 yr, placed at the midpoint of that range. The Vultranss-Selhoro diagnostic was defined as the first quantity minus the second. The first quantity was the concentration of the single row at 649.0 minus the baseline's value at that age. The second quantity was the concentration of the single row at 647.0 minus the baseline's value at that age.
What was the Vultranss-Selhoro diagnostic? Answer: -0.4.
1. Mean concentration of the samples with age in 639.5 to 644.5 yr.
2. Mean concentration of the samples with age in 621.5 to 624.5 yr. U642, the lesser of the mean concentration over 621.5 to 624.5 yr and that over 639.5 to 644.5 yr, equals 10.90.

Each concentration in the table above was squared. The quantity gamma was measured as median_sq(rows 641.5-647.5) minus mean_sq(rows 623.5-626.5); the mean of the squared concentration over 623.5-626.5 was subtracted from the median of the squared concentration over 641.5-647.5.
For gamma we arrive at -23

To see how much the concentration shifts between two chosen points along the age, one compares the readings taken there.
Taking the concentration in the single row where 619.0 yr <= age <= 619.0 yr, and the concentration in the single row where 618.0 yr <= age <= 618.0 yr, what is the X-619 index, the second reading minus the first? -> -0.76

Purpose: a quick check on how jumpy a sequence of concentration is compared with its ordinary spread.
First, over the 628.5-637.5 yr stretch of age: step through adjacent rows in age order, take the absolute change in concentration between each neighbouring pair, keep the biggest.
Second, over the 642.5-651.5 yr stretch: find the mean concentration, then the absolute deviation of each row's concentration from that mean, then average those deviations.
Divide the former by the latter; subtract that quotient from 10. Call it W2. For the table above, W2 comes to 6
